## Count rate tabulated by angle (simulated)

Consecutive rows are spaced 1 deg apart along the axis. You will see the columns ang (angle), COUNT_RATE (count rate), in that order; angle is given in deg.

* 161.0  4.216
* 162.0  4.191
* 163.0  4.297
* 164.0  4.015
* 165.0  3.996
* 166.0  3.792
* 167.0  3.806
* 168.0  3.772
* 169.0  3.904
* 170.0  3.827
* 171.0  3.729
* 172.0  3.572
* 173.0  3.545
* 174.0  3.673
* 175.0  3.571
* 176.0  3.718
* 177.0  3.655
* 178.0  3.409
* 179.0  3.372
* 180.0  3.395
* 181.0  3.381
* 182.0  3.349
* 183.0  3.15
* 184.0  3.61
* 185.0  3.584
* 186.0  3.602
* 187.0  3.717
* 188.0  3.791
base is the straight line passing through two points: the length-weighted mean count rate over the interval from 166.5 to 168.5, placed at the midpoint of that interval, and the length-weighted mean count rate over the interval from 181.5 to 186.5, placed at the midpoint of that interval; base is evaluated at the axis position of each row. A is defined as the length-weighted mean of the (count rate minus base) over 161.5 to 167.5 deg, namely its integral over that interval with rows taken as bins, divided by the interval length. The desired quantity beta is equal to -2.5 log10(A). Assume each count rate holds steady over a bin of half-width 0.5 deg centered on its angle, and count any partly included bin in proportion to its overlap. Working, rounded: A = 0.17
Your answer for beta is 1.9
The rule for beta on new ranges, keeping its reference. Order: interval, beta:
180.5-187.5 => 4.0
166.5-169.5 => 3.3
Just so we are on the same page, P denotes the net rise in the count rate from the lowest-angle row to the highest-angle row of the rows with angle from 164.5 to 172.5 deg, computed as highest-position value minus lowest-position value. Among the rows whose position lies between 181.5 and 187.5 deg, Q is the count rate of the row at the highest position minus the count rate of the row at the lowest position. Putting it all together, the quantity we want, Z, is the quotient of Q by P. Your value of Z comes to -0.9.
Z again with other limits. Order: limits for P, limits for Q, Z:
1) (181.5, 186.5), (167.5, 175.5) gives -0.8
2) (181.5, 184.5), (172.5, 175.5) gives 0.1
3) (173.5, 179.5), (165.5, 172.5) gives 0.7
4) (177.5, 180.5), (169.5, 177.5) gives 12.3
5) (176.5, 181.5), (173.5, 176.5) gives -0.2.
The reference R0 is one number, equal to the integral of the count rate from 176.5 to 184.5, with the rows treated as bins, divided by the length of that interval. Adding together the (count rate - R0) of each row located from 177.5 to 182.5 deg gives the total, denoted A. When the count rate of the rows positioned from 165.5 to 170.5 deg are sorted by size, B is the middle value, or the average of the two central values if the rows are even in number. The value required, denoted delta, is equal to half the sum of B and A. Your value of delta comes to 1.8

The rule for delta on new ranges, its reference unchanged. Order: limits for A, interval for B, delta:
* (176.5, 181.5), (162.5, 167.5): 2.1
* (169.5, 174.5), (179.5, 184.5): 2.3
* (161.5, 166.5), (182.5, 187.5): 3.4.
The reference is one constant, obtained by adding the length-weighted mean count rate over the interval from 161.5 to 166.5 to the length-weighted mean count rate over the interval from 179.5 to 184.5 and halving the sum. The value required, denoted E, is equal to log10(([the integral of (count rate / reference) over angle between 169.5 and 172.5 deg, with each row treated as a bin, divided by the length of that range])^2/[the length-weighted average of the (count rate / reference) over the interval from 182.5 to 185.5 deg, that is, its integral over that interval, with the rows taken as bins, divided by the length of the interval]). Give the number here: 0.03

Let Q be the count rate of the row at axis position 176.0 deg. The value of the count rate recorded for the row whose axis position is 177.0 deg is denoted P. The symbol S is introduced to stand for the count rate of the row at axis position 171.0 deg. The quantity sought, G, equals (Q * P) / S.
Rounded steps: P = 3.655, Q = 3.718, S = 3.729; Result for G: 3.6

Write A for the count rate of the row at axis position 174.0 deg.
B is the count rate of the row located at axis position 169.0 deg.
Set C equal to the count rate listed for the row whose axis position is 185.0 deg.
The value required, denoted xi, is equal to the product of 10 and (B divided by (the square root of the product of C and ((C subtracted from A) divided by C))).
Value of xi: 131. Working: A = 3.673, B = 3.904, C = 3.584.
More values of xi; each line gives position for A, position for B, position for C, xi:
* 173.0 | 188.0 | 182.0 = 86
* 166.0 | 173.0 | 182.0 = 53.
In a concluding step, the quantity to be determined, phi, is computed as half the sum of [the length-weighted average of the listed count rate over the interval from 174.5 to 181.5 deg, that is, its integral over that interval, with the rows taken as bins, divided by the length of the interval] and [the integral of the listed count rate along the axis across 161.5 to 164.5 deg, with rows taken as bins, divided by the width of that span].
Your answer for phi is 3.83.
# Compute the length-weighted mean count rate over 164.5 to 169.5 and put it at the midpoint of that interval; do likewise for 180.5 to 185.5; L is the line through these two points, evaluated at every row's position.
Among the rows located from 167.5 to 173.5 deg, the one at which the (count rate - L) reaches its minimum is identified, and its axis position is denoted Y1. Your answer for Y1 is 172.0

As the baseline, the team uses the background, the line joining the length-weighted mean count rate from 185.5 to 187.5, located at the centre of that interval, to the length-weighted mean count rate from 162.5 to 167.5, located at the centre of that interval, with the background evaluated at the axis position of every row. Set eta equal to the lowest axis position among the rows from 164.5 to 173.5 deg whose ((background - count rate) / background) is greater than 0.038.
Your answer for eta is 166.0 deg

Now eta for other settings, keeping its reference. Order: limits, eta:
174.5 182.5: 175.0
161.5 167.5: 166.0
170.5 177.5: 171.0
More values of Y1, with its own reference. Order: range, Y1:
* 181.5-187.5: 183.0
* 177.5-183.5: 183.0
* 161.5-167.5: 166.0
